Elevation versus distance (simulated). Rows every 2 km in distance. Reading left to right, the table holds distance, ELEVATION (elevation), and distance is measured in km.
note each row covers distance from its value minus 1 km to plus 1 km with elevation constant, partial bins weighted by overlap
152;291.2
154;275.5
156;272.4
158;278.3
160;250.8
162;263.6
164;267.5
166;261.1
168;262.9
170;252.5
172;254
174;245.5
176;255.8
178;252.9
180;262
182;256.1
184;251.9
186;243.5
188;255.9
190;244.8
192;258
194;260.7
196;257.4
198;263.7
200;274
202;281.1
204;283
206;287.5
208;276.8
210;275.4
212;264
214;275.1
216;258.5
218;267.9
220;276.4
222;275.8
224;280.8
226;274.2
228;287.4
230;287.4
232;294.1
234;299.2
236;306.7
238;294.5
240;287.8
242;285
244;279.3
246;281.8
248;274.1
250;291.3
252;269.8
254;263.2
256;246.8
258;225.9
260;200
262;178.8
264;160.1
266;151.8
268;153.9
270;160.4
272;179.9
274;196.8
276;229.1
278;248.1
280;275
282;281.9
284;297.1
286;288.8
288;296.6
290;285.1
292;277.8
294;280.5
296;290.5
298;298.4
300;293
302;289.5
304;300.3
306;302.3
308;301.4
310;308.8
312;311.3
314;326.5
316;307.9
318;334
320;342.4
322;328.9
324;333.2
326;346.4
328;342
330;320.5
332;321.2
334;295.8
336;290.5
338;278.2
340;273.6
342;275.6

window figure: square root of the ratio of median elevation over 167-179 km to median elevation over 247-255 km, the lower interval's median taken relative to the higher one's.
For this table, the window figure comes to 0.97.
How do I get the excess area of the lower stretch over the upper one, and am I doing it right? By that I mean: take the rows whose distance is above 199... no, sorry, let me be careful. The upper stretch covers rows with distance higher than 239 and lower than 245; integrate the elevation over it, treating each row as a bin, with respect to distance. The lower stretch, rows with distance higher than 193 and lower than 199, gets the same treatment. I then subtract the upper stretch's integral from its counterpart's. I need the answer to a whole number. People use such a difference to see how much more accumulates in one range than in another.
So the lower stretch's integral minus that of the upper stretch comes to -141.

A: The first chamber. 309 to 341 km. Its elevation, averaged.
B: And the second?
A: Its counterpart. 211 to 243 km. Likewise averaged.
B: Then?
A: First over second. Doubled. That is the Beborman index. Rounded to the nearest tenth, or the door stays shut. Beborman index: 2.2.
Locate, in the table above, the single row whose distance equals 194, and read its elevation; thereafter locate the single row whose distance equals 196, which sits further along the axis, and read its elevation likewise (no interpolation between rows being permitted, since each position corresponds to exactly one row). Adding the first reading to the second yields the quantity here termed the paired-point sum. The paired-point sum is 518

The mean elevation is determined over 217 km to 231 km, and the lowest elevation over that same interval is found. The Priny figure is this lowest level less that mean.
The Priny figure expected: -11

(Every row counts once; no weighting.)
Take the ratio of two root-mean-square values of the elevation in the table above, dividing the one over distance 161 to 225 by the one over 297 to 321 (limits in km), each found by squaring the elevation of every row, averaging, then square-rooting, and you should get 0.85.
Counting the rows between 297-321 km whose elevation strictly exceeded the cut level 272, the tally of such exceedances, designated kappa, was 12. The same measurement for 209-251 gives 18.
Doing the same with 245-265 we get 3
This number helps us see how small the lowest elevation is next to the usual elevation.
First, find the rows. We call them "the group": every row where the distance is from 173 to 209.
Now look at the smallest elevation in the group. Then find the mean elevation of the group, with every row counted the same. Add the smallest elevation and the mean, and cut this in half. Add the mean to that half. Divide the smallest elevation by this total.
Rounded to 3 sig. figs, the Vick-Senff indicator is 0.473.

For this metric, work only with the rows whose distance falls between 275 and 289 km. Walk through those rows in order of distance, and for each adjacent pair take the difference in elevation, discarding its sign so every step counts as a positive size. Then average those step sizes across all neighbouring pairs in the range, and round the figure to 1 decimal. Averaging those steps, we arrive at 14.0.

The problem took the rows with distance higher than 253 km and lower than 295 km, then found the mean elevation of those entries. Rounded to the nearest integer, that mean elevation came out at 232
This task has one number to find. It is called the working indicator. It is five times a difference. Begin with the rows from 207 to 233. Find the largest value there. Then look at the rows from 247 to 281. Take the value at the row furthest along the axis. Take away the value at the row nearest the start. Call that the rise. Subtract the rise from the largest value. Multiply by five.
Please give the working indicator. 1466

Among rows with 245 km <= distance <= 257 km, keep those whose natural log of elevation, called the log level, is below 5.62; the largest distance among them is 256 km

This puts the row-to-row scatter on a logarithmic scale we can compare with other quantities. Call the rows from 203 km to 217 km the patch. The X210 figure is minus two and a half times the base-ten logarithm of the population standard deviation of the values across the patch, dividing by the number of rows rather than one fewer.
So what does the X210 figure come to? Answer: -2.43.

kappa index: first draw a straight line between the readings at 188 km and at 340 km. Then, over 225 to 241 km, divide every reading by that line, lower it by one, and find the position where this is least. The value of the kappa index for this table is 226 km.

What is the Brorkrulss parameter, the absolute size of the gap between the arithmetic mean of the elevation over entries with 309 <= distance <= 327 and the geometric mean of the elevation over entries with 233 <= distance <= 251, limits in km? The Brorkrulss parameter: 38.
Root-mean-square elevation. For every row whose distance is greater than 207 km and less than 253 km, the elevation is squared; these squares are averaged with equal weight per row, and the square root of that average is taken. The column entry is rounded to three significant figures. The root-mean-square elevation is 281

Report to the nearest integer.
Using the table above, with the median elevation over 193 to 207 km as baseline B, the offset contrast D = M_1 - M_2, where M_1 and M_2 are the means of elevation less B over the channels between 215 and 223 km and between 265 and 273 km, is 108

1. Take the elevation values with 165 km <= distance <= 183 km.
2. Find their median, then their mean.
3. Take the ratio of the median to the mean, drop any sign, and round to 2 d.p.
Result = 1.00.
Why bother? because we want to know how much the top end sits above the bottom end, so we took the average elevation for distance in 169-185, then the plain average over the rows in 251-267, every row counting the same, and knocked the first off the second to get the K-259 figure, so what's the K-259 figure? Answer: -42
